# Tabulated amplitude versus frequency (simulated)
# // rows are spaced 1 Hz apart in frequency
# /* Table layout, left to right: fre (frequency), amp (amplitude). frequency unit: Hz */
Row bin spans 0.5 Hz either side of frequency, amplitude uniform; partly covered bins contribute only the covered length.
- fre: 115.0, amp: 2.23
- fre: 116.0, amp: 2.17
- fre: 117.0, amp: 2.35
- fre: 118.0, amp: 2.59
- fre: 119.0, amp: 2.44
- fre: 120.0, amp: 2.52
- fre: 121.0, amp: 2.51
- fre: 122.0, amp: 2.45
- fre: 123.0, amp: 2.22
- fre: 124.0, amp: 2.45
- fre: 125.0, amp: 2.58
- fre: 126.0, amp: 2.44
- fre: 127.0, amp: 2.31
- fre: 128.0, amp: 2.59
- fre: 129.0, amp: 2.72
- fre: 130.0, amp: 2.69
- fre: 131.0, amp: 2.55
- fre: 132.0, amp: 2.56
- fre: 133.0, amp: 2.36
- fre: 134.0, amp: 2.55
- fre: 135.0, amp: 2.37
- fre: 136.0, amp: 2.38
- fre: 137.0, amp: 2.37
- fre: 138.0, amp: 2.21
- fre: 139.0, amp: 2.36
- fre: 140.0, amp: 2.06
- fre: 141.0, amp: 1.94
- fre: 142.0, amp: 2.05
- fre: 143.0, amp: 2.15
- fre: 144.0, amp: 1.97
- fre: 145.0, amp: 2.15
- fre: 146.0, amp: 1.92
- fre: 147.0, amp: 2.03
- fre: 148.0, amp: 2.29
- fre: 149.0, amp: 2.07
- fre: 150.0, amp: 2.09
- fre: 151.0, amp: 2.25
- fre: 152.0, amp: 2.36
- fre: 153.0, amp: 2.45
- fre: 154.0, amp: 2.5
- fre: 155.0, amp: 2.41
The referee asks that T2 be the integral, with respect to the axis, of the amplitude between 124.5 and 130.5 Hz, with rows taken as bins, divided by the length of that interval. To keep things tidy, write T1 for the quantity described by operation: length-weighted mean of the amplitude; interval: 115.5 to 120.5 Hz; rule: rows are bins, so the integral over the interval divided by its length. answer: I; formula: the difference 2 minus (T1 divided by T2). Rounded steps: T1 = 2.4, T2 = 2.6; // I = 1.06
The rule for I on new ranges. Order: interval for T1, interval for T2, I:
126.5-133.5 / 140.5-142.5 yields 0.73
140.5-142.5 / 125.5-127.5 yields 1.16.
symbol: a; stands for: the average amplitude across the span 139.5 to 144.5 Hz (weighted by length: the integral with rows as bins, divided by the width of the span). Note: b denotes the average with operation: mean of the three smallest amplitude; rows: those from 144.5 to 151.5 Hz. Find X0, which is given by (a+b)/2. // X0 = 2.02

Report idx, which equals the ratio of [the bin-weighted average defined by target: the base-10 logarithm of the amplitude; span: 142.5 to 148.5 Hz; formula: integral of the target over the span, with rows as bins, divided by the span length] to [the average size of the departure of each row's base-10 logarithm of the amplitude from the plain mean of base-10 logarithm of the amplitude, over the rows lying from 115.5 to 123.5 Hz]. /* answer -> 14.5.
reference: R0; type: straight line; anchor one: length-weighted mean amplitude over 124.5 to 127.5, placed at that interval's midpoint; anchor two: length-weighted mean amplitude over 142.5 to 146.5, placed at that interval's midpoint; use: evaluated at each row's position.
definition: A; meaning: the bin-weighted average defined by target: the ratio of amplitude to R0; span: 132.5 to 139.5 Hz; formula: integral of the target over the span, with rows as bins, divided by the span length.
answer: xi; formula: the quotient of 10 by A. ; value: 9.4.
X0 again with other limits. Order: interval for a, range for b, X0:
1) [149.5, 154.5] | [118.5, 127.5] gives 2.33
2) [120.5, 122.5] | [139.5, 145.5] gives 2.23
